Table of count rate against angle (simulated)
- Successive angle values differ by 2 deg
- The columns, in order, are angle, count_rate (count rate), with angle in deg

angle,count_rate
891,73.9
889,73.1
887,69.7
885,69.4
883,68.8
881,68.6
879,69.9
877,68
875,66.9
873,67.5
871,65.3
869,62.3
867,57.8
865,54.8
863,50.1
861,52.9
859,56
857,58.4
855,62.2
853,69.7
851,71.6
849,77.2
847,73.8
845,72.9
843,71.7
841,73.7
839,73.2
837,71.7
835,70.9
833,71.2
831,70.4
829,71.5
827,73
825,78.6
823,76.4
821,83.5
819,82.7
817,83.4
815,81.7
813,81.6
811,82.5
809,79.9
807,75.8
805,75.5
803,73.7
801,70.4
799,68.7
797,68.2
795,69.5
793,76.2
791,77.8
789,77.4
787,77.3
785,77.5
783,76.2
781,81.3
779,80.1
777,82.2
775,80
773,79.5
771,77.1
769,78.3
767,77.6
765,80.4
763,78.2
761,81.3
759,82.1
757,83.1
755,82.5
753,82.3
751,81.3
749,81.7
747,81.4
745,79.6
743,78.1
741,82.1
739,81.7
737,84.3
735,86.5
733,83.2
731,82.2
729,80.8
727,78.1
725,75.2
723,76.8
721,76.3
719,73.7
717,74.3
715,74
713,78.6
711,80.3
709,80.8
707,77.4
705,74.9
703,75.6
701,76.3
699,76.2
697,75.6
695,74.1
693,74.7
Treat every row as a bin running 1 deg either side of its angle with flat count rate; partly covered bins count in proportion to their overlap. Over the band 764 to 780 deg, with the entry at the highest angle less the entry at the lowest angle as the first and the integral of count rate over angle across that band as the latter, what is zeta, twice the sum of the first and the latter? 2540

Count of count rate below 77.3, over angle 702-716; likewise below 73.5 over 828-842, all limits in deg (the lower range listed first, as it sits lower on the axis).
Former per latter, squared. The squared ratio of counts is 0.25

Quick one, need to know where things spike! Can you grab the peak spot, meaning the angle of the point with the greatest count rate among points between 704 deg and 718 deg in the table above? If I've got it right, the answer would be 709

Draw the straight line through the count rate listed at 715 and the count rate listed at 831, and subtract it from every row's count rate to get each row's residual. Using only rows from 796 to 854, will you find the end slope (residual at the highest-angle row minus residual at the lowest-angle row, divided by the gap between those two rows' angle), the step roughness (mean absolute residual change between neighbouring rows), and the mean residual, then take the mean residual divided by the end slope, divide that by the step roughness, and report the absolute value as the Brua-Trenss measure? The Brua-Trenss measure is 39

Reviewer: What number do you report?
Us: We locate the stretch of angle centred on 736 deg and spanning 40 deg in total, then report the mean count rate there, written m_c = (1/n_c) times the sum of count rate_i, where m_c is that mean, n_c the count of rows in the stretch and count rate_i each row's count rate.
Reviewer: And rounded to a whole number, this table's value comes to 80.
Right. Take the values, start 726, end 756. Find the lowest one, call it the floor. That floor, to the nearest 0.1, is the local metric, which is 78.1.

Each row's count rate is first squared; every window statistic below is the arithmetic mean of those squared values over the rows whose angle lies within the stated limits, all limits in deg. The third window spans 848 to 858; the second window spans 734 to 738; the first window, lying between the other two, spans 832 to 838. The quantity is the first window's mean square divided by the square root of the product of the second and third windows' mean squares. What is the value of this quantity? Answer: 0.87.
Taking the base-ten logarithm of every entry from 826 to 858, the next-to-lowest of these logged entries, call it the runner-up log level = 1.794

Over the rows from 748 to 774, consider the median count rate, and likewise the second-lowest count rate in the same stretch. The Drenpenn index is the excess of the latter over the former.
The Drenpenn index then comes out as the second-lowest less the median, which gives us -3.7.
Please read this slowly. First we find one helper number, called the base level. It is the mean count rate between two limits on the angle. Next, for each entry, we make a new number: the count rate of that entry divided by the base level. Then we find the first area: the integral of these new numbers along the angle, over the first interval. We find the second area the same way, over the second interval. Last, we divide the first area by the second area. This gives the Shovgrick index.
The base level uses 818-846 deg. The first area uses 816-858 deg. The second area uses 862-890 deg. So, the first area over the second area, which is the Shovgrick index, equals 1.7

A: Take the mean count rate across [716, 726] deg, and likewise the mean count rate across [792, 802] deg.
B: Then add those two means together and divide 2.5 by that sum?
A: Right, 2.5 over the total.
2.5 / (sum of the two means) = 0.0171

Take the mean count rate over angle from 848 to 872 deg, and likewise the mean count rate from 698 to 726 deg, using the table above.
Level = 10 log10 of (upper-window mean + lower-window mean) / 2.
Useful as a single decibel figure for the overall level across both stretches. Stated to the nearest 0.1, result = 18.4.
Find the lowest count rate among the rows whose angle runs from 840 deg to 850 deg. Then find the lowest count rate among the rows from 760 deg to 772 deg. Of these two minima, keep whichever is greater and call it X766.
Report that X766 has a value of 77.1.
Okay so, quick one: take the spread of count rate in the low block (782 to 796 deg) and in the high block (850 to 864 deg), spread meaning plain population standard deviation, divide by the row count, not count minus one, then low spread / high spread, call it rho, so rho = 0.36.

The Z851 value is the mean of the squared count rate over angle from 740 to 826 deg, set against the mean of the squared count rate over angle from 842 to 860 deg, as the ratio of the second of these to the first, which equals 0.76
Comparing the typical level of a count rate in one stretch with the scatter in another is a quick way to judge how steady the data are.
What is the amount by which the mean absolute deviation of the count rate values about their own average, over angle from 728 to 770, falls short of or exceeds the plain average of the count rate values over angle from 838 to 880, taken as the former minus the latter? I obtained -64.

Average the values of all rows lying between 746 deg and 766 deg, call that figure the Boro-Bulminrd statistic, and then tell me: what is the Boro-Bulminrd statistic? 81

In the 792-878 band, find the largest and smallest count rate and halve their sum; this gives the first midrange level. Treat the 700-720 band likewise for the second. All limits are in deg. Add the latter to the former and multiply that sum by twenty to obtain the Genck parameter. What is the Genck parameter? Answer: 2881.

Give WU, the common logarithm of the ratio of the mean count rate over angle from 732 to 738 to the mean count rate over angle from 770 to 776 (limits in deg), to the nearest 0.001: 0.031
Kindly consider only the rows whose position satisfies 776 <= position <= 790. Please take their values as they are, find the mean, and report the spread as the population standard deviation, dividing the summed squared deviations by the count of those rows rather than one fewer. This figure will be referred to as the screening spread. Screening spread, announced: 2.1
